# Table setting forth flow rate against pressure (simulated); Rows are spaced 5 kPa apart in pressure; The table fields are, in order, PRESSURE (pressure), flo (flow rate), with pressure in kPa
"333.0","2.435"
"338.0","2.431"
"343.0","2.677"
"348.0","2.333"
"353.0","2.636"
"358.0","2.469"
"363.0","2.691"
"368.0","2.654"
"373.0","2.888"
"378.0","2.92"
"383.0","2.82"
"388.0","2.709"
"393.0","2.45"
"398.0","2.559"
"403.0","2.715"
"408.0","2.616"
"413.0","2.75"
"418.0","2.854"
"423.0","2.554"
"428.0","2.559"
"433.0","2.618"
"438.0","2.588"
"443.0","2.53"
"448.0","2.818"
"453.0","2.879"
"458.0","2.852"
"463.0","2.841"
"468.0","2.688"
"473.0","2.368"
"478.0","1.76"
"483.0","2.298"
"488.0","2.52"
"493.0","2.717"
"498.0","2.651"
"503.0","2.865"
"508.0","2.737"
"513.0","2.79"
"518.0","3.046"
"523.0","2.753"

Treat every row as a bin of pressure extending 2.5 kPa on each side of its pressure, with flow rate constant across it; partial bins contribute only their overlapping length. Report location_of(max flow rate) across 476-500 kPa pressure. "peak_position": 493.0 kPa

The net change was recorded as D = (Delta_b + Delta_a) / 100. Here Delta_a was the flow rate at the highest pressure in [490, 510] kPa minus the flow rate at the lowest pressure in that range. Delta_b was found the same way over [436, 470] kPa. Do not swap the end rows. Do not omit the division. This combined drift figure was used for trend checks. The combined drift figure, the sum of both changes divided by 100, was 0.001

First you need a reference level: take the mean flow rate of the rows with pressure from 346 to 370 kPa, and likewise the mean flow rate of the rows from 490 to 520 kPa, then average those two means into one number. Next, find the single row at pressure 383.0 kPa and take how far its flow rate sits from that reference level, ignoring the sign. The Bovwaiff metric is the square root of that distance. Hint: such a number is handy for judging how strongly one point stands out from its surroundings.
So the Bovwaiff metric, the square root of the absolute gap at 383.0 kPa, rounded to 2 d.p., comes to 0.38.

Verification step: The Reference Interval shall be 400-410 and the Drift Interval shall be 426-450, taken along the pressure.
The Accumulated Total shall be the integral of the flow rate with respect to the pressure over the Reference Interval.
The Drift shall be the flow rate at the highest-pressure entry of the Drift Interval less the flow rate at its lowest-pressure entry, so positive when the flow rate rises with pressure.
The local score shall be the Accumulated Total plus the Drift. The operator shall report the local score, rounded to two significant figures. 27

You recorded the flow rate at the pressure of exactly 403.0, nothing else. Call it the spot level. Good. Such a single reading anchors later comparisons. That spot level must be 2.715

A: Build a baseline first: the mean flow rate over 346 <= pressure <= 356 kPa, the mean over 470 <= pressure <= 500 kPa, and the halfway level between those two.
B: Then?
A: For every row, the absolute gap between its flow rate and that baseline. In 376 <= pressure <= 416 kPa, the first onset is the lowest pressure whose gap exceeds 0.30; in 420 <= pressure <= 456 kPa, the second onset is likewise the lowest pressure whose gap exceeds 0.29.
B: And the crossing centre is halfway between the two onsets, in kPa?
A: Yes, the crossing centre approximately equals 413.0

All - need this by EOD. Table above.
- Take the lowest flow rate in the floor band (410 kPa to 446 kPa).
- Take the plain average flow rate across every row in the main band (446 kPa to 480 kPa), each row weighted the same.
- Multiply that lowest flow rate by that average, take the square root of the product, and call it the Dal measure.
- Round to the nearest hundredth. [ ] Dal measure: 2.57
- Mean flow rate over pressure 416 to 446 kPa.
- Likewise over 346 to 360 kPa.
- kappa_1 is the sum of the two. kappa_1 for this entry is 5.10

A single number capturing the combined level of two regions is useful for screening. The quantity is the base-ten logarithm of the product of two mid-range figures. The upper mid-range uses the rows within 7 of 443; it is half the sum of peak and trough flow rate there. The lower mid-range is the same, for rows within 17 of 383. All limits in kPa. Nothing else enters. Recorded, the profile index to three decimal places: 0.856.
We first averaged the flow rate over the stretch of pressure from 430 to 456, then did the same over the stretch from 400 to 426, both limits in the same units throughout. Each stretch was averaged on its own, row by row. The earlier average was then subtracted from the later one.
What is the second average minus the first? 0.01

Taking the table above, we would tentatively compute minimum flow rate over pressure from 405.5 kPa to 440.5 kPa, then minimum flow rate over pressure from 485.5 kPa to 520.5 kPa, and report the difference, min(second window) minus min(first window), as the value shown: 0.0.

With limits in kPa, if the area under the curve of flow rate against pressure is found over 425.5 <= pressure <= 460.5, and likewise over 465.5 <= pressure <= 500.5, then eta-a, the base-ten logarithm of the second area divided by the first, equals -0.045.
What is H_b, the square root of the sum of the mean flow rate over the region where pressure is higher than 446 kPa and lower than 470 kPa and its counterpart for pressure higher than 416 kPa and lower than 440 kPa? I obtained 2.33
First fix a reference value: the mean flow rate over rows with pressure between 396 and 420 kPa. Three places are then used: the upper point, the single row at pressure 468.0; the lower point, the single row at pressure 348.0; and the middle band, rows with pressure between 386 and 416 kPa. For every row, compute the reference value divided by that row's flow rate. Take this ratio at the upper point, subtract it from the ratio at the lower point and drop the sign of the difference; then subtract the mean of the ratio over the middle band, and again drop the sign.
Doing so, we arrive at 0.87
